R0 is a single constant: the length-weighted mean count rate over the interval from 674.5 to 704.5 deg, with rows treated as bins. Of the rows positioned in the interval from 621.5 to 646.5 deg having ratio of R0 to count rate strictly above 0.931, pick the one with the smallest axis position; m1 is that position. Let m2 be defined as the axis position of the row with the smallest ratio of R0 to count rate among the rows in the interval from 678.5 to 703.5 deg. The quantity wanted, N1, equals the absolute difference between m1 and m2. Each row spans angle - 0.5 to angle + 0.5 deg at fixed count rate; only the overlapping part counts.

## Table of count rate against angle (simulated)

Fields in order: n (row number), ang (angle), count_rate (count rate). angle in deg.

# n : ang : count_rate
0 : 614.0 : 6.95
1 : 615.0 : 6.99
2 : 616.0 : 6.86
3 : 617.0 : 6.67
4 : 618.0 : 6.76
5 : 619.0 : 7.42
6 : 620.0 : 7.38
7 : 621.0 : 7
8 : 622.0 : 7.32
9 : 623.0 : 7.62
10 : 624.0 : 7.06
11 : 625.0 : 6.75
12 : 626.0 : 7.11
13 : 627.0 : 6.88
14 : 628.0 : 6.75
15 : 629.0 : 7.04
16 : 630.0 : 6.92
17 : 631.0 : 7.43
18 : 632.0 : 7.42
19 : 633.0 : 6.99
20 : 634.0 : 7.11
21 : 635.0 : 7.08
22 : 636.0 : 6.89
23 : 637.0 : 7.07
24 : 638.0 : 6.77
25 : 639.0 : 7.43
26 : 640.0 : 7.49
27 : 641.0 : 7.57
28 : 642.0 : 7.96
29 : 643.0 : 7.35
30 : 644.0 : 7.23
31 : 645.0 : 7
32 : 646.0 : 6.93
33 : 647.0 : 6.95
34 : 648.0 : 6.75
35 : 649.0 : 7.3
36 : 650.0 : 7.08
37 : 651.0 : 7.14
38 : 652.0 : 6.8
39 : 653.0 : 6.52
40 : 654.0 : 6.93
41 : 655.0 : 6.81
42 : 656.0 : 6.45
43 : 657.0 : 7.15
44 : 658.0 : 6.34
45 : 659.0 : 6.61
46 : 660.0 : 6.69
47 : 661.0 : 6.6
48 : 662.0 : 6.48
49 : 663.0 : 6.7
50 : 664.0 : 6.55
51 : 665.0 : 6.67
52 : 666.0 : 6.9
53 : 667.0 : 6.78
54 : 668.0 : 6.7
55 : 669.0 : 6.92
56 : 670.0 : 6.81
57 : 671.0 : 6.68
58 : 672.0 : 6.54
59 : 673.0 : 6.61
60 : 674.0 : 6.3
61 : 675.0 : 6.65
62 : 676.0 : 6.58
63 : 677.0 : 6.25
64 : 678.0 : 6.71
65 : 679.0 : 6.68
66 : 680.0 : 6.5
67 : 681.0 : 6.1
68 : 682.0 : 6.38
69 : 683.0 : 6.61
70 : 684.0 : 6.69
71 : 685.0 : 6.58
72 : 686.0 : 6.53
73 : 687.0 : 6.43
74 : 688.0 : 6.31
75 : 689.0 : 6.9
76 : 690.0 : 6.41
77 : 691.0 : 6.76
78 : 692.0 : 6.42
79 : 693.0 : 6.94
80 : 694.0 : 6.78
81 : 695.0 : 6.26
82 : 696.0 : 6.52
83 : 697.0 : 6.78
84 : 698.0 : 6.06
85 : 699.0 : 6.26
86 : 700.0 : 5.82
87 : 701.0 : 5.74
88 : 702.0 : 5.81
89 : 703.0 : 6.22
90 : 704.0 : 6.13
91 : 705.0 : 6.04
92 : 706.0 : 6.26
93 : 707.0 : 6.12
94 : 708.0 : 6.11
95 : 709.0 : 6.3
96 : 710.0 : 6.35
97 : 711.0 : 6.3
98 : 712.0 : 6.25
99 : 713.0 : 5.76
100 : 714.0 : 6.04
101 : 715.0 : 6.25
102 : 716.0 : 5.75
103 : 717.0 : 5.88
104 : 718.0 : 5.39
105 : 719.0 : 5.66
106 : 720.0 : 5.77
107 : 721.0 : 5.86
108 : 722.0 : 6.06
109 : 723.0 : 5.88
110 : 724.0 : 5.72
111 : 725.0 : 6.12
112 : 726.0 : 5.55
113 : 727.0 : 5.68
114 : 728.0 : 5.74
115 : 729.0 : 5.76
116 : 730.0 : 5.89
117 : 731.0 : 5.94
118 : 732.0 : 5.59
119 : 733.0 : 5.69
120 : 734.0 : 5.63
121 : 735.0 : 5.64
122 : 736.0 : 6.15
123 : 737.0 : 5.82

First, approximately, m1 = 625.0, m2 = 693.0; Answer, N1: 68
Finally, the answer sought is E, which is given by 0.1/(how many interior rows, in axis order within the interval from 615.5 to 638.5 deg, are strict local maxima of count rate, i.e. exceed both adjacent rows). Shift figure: 0.0143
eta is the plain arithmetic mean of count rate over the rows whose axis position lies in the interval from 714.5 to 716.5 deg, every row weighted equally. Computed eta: 6.0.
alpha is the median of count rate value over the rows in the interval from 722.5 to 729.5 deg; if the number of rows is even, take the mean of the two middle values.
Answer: 5.7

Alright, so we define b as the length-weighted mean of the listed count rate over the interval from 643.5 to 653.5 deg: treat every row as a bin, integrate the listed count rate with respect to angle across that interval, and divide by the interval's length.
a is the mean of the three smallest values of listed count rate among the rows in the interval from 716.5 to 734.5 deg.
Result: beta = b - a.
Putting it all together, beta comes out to 1.5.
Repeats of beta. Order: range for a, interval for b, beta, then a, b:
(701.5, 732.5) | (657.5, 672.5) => 1.2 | 5.5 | 6.66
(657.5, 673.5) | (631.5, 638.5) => 0.6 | 6.5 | 7.05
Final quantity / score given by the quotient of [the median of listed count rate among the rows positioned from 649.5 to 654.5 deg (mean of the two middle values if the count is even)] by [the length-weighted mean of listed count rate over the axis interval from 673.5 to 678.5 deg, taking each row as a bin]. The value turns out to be 1.07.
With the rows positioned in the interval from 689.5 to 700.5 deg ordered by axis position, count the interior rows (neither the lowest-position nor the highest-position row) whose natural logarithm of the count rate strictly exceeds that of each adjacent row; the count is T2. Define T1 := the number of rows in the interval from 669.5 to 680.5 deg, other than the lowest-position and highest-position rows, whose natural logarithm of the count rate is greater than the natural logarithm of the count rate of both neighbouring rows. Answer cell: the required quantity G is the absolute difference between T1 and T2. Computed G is 1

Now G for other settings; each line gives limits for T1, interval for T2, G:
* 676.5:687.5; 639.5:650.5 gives 1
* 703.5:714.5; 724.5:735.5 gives 0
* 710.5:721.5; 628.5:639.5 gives 1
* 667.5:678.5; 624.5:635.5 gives 1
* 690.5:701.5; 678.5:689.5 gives 2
